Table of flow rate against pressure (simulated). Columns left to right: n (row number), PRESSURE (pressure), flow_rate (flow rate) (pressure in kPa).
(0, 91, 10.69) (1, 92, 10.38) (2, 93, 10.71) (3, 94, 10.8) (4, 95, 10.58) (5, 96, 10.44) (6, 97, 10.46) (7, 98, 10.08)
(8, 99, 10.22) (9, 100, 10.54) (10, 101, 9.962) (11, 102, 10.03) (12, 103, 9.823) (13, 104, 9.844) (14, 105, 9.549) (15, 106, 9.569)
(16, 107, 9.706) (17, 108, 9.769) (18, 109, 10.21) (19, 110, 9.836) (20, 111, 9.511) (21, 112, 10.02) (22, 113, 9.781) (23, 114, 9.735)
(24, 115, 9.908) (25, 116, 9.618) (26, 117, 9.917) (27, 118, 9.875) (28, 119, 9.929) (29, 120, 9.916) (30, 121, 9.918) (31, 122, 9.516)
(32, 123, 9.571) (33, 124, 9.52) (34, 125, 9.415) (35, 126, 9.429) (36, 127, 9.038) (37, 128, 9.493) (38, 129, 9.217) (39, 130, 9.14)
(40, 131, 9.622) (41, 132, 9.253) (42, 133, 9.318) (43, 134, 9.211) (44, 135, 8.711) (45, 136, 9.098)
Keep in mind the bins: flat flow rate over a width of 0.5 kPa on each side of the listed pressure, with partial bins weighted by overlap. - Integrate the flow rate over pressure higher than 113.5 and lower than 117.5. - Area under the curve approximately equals 39.2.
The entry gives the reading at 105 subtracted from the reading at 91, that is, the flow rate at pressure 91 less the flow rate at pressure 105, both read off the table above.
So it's 1.14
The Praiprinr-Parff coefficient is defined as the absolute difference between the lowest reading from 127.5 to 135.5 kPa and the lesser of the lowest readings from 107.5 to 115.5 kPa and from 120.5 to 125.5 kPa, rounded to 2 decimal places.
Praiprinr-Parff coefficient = 0.70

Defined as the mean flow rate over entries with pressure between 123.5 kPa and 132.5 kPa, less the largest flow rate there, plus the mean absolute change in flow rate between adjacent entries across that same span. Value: 0.00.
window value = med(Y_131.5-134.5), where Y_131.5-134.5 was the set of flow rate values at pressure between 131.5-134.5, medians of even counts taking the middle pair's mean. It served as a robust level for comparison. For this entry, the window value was 9.3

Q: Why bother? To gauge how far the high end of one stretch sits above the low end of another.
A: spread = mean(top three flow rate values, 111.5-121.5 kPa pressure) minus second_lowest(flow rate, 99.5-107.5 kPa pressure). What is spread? 0.4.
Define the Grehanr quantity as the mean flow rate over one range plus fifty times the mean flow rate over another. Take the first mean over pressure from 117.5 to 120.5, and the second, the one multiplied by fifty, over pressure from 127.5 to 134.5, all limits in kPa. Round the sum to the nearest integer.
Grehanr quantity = 476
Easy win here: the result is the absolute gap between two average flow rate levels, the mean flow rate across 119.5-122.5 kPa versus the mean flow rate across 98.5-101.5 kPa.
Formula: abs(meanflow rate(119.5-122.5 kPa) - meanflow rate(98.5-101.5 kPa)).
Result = 0.46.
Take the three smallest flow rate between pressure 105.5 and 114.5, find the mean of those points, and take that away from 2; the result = -7.60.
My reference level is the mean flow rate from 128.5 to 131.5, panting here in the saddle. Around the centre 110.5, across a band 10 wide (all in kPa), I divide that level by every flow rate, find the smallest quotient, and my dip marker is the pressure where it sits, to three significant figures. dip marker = 109 kPa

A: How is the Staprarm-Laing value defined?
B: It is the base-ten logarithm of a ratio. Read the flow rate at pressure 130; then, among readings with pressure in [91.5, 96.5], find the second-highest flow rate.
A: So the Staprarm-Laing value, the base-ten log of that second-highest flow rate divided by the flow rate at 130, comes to 0.07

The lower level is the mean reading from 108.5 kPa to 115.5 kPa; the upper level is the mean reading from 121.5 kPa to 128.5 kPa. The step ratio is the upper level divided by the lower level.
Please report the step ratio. 0.96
